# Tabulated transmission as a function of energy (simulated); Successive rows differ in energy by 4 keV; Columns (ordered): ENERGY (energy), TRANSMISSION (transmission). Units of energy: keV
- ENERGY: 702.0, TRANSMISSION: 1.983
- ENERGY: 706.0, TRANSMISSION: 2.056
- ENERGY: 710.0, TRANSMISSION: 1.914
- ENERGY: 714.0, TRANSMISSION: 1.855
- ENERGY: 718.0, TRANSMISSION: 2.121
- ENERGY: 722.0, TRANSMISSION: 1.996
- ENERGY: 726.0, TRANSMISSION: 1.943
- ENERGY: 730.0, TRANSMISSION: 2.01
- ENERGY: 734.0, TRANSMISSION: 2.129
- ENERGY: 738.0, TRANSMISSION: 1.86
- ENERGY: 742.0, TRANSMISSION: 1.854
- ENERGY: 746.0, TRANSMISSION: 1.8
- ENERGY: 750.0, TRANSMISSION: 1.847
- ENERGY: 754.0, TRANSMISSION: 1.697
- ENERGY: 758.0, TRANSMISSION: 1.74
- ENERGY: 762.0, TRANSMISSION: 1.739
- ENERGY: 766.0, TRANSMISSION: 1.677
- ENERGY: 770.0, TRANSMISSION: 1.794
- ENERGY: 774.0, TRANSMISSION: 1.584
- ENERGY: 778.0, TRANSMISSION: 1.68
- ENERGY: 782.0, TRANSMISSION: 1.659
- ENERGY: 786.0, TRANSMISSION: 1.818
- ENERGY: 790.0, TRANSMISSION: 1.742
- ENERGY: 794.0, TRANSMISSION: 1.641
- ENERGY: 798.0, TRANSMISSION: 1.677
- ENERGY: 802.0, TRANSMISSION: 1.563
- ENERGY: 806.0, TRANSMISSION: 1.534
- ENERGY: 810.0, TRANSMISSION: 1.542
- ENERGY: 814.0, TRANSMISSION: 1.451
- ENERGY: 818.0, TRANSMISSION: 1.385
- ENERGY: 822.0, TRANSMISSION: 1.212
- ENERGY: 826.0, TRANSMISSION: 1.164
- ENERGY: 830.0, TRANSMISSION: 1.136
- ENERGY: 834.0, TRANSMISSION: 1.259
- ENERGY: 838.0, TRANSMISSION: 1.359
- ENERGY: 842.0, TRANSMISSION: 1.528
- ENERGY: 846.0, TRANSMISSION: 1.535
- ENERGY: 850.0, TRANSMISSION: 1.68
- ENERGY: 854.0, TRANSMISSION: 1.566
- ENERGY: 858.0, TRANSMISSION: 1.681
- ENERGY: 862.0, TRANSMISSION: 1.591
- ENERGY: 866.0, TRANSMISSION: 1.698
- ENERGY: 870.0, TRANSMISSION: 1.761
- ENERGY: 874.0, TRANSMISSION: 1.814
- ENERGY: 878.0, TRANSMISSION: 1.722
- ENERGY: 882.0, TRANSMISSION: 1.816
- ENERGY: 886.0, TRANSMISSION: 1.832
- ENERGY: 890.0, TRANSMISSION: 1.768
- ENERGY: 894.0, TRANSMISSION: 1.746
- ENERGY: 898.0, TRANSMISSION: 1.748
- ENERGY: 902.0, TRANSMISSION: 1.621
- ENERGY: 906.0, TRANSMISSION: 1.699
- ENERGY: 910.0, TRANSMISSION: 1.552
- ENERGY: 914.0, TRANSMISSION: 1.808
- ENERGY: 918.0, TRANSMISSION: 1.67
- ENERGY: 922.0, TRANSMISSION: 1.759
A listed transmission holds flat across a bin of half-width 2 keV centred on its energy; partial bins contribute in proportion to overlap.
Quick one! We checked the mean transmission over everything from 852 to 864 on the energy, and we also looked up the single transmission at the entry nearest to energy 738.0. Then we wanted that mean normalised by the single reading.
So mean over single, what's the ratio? 0.87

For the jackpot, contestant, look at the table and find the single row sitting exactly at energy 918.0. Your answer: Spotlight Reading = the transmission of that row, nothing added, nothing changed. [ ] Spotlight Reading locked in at 1.67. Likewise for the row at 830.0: 1.136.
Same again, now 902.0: 1.621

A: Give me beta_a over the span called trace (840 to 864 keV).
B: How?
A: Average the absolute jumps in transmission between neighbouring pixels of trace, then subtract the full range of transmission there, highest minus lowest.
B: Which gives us -0.059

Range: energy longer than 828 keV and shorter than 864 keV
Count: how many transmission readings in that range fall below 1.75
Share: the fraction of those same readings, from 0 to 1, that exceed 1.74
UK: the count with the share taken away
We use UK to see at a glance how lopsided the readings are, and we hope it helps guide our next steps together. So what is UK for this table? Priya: 9.0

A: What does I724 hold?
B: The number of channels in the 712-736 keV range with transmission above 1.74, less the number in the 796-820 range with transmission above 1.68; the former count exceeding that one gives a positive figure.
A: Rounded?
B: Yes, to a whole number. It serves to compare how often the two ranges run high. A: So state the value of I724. 6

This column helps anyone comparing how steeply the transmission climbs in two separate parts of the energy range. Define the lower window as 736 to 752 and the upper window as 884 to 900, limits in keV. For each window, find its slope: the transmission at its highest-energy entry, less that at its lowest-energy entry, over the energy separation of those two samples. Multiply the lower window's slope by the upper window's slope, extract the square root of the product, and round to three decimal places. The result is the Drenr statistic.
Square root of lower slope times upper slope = 0.003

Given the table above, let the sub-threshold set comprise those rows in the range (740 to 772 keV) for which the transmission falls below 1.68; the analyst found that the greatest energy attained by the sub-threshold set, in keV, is 766.0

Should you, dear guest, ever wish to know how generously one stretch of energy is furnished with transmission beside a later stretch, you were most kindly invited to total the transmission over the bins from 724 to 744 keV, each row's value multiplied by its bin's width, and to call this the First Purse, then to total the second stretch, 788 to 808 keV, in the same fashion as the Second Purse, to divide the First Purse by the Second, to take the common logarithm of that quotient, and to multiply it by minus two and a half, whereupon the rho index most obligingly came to -0.20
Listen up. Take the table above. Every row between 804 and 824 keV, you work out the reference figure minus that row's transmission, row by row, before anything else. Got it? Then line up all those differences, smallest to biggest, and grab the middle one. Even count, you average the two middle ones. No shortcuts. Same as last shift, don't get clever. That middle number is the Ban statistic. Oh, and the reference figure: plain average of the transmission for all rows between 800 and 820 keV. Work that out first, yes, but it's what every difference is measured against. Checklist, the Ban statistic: 0.044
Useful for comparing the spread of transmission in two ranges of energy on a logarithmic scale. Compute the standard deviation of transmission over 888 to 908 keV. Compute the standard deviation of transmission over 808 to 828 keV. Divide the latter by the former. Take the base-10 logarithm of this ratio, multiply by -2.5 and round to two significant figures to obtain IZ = -1.1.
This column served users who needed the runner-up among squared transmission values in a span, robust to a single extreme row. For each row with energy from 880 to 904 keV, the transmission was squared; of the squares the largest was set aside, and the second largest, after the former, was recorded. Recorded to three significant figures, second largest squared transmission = 3.30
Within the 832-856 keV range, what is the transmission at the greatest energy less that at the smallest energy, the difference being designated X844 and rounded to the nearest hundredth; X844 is 0.31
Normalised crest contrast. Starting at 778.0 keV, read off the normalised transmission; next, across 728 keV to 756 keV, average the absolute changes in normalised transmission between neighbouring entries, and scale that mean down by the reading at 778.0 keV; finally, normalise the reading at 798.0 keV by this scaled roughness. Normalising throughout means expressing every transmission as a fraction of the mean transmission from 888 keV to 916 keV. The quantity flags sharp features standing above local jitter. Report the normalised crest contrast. 15.4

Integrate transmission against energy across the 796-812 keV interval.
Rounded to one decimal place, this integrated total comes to 25.3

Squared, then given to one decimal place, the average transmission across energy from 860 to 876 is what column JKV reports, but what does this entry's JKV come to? 2.9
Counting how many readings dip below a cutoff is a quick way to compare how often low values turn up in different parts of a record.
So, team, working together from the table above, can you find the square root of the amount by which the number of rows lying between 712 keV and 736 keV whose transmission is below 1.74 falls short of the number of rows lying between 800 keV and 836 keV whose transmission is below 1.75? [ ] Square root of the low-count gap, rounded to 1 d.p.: 3.0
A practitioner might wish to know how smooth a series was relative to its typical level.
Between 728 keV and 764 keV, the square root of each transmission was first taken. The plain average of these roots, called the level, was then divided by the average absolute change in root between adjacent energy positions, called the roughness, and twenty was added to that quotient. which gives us 64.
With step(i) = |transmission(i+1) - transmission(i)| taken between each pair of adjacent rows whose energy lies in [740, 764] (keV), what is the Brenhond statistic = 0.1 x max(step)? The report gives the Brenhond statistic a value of 0.0150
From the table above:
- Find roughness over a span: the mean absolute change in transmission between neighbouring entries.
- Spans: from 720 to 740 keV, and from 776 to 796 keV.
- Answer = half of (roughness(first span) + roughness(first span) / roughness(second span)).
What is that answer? 0.77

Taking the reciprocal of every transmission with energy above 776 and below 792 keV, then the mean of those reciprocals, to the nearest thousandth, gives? 0.581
